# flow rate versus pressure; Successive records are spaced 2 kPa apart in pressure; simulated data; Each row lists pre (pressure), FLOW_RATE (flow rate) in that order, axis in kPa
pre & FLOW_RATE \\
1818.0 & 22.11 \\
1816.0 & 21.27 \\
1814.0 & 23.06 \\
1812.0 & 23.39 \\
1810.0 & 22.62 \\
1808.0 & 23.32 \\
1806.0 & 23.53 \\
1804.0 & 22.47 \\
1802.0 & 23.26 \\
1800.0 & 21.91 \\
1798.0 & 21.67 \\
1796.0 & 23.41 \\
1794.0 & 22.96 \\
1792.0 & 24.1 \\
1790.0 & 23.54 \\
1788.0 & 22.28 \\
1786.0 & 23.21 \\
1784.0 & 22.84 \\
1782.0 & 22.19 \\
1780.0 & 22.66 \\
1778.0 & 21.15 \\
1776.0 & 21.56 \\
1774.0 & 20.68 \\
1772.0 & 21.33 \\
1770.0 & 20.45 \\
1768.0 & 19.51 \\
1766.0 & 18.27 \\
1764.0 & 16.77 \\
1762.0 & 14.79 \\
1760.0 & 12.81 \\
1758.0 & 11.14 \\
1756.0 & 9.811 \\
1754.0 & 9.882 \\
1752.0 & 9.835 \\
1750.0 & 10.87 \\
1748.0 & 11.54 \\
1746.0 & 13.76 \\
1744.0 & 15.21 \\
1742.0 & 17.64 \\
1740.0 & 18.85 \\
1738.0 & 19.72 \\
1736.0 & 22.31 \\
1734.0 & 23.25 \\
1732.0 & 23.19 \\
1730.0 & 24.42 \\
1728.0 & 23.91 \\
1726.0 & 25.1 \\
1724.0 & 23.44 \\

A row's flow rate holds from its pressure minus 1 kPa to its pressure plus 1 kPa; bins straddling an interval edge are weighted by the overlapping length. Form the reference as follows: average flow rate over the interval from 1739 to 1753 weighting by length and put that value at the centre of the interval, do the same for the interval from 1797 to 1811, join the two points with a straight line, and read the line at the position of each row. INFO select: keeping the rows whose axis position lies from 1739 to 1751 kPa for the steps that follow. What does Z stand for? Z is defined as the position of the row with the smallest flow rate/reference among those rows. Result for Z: 1750.0 kPa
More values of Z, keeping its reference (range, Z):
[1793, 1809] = 1804.0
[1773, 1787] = 1778.0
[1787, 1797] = 1794.0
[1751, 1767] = 1756.0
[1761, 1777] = 1762.0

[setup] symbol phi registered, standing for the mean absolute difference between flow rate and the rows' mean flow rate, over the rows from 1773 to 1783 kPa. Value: 0.62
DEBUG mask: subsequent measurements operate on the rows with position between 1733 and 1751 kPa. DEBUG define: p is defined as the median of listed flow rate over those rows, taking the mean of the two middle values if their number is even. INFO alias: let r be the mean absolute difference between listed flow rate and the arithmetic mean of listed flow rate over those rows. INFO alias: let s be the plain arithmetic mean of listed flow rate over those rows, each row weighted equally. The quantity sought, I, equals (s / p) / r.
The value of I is 0.3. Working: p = 18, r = 3.7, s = 17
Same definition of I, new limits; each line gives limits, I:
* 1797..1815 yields 1.7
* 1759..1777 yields 0.4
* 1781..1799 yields 1.7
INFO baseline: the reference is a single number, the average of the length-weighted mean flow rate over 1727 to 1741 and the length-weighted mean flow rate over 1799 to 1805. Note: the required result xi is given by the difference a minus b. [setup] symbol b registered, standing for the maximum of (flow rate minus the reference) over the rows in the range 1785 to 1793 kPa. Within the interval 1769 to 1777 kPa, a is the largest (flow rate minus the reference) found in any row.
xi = -3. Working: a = -1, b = 1.7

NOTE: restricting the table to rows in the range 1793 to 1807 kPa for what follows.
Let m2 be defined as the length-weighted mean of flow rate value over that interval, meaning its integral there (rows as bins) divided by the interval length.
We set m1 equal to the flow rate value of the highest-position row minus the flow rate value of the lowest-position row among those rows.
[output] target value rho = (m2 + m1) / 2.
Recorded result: 11.7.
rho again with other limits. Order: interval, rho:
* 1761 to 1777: 13.0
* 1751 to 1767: 10.7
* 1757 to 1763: 8.3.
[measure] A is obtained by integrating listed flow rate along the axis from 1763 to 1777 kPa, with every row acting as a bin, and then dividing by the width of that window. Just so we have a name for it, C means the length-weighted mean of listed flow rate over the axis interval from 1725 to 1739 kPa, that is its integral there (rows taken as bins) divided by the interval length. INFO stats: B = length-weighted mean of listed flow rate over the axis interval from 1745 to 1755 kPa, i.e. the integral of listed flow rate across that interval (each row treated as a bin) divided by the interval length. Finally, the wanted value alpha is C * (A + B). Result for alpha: 716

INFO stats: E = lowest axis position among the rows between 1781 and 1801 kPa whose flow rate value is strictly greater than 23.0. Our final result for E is 1786.0 kPa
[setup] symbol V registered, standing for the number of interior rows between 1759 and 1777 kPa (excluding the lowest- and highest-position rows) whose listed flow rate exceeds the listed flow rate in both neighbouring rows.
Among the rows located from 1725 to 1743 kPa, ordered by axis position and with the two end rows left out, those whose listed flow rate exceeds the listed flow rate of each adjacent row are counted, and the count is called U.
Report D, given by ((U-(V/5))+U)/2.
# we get 1.9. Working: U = 2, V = 1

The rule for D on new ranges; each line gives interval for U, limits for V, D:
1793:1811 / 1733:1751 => 3.0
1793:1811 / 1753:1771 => 3.0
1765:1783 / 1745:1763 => 2.9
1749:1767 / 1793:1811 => 0.7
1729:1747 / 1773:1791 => 0.7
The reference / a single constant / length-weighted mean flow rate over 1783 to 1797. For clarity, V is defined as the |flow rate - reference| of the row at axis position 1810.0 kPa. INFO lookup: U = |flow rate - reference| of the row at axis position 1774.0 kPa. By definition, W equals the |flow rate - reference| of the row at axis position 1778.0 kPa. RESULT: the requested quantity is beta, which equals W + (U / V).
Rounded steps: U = 2.5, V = 0.6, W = 2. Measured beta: 6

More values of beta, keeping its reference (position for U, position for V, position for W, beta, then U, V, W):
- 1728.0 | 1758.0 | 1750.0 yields 12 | 0.7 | 12.1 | 12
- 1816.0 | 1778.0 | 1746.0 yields 10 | 1.9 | 2.0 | 9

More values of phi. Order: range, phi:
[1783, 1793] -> 0.51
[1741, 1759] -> 2.23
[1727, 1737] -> 0.60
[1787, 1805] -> 0.68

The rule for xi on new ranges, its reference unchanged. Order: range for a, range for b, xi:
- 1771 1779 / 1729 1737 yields -3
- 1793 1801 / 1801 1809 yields 0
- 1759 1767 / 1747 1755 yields 7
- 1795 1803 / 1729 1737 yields -1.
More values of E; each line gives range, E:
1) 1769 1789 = 1786.0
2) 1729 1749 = 1730.0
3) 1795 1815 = 1796.0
